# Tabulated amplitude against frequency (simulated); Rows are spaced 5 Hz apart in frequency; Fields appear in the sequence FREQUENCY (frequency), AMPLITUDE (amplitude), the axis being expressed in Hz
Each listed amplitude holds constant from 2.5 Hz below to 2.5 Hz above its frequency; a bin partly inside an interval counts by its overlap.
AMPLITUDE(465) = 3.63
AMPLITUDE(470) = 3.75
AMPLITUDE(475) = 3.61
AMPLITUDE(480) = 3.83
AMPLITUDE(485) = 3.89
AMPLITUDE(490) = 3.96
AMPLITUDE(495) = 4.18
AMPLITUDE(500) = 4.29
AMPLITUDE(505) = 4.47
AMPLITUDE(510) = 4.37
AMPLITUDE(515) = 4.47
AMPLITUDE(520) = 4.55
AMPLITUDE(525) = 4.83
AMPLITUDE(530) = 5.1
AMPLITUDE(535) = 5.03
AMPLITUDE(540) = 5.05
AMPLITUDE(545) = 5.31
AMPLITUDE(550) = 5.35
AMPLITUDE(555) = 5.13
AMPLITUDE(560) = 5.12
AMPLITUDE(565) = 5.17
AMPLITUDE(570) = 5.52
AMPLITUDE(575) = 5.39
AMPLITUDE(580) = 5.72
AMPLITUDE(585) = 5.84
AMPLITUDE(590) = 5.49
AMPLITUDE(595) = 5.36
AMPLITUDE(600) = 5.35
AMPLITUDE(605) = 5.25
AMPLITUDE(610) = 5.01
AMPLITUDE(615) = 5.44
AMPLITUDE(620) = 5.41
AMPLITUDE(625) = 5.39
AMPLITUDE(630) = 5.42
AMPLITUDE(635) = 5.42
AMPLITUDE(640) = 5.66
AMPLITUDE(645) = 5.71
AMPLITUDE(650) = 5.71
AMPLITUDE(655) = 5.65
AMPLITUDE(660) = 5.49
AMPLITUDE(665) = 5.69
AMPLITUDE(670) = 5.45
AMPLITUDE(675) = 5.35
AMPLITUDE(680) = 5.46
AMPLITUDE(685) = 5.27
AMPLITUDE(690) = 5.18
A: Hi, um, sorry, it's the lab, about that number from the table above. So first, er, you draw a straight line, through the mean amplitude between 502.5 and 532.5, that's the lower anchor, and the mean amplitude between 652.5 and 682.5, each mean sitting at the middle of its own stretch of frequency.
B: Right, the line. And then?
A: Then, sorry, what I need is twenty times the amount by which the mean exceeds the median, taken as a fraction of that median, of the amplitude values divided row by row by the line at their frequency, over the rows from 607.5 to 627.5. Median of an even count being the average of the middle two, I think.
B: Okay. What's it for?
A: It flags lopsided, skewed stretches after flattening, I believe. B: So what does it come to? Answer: -0.22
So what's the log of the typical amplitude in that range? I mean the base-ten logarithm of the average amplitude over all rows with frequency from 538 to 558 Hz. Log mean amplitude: 0.717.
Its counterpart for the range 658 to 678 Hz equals 0.740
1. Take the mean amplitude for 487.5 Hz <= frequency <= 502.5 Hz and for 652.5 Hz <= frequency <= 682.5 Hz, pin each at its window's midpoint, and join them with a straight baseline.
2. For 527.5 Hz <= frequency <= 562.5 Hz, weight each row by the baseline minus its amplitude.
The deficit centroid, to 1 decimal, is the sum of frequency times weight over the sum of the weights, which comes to 544.4 Hz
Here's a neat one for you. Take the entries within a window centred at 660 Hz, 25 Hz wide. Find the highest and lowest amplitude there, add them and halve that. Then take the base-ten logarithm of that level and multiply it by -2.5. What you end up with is -1.87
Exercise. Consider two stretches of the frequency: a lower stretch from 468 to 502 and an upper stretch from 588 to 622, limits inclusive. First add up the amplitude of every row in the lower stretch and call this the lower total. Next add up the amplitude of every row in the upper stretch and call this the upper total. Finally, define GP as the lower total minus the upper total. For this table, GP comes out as -9.8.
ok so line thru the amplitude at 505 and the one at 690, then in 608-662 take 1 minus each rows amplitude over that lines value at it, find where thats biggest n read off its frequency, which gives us 610 Hz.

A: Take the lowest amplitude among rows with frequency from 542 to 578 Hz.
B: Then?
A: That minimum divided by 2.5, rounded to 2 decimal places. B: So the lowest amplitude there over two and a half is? 2.05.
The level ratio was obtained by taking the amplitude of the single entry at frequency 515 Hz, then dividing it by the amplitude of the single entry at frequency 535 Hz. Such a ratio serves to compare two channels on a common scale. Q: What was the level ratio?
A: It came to 0.89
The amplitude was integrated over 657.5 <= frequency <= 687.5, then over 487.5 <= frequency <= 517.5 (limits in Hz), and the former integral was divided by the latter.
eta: 1.27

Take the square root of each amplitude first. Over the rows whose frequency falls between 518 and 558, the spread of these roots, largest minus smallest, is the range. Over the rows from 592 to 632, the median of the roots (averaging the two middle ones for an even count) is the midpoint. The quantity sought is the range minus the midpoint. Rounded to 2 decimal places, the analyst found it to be -2.14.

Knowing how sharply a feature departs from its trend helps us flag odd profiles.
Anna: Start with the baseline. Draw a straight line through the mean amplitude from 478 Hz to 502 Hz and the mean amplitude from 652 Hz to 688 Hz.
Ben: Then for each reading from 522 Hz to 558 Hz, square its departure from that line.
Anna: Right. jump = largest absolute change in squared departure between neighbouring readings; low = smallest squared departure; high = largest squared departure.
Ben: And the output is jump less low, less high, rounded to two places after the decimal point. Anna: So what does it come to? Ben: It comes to -0.60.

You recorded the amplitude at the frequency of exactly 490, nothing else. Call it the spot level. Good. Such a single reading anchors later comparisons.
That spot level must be 3.96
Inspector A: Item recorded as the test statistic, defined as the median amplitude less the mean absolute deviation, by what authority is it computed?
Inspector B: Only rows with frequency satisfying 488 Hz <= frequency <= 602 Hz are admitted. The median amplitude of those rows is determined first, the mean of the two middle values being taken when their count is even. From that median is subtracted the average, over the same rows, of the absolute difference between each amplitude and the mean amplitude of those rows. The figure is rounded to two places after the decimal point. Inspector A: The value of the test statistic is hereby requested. 4.69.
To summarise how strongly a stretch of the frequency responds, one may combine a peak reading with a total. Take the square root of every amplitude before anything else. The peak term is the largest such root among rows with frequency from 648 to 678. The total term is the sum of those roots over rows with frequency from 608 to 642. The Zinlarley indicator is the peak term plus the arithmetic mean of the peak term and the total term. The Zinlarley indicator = 11.7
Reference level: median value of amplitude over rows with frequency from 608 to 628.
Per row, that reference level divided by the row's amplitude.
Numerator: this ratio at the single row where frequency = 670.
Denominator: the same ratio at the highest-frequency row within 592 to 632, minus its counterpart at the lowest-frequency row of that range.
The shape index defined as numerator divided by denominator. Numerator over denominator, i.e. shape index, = -89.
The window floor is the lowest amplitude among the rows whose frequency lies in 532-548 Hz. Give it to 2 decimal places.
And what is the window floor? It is 5.03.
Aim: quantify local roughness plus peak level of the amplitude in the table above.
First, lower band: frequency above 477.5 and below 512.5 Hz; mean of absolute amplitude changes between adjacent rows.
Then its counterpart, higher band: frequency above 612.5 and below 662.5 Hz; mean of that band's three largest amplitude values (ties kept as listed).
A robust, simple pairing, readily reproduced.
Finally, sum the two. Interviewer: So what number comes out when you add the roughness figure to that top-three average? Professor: 5.82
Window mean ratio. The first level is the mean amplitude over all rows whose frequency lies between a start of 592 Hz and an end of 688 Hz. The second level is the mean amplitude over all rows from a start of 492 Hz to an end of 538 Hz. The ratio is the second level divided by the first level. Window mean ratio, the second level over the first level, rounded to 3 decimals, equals 0.842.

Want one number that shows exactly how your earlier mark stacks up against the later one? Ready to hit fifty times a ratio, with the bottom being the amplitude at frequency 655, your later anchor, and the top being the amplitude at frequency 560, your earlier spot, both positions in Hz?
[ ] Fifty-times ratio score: 45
